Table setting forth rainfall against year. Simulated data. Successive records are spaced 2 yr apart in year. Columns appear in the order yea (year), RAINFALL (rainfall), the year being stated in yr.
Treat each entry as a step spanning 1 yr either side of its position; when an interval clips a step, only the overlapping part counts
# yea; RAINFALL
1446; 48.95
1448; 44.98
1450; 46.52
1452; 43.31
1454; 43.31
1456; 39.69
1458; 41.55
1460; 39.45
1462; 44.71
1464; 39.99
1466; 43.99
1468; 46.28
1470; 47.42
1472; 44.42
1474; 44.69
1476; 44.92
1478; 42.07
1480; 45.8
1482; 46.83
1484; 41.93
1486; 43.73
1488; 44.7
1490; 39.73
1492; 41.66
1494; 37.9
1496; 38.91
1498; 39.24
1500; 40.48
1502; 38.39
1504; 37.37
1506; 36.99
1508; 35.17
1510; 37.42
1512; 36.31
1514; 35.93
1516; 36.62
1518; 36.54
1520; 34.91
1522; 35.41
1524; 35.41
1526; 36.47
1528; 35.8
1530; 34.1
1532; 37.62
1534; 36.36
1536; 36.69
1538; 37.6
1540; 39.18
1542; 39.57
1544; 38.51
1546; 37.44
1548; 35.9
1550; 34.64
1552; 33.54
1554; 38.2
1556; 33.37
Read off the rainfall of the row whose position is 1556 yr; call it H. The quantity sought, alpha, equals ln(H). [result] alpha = 3.51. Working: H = 33.37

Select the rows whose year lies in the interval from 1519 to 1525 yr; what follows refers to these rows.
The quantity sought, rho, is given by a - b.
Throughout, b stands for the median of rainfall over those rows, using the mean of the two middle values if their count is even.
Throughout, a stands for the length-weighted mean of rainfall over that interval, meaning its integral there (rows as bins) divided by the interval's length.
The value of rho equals -0.17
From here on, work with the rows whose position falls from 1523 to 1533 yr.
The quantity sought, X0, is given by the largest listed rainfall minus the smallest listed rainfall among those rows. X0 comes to 3.5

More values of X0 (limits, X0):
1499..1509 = 5.3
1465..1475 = 3.4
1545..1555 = 4.7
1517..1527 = 1.6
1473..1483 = 4.8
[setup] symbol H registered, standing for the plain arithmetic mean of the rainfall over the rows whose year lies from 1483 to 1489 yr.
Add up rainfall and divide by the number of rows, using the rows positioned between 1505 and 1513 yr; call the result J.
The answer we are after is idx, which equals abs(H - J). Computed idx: 6.98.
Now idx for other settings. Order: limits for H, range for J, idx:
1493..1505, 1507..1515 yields 2.51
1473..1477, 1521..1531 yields 9.37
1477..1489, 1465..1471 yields 1.72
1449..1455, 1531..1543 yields 6.54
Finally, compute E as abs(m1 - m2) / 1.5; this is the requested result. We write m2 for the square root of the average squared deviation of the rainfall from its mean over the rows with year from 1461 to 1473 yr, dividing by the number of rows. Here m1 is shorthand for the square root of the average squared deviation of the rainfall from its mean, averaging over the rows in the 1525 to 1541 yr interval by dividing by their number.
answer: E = 0.6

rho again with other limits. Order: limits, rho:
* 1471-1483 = -0.02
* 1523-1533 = 0.08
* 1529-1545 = -0.16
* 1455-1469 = 0.69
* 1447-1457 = 0.25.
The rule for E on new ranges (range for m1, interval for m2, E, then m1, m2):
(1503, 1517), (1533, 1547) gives 0.3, 0.75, 1.13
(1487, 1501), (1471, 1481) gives 0.6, 2.08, 1.24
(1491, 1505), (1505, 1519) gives 0.5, 1.39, 0.68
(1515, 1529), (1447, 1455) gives 0.5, 0.62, 1.34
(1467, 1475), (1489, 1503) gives 0.0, 1.22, 1.19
